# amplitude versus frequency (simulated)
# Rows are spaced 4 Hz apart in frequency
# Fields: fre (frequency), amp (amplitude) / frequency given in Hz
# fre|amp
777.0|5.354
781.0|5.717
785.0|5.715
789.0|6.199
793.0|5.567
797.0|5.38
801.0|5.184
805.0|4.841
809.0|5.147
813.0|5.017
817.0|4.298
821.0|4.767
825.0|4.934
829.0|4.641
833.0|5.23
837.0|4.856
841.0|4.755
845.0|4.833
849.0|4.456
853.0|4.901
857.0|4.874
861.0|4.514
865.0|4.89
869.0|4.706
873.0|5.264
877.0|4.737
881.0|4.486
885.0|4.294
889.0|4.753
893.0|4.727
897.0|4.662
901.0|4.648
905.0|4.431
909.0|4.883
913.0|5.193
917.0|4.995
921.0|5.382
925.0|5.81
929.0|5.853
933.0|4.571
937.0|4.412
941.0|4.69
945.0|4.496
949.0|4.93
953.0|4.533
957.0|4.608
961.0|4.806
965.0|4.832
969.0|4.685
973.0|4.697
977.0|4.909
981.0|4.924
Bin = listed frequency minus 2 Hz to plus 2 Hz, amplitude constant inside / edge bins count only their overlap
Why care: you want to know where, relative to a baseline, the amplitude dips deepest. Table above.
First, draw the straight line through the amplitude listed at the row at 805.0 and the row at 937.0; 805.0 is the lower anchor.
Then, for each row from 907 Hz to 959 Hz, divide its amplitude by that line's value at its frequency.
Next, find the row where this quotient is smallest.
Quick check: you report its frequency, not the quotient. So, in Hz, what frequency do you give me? 937.0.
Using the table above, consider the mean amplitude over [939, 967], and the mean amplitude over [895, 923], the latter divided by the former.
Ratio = 1.04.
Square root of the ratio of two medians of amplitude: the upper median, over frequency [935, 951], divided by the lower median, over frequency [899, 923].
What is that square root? 0.964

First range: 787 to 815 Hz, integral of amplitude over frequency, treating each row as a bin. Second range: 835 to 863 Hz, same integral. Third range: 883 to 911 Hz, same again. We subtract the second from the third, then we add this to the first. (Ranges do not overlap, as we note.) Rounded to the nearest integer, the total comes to 146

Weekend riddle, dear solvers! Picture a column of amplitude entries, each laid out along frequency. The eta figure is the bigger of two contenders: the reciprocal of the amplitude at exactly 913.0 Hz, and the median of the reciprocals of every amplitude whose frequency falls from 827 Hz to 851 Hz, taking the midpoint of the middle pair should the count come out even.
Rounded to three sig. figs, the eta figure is 0.209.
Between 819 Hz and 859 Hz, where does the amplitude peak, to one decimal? 833.0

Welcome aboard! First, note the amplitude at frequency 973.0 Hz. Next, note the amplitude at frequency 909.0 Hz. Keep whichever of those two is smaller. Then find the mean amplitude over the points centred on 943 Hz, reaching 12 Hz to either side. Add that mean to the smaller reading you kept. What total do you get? 9.30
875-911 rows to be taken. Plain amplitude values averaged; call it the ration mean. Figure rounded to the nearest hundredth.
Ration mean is 4.62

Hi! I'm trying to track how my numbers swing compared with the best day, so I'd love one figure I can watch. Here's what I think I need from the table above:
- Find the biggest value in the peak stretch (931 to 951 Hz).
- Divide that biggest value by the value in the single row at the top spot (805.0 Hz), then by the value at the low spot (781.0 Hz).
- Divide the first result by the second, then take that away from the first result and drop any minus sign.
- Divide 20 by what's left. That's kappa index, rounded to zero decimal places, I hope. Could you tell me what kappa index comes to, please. 123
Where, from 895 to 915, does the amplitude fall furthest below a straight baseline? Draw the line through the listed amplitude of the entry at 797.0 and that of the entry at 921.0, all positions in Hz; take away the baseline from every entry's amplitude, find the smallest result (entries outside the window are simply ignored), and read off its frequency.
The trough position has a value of 905.0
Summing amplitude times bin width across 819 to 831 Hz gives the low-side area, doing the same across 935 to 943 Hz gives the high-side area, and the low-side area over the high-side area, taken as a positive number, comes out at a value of 1.6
